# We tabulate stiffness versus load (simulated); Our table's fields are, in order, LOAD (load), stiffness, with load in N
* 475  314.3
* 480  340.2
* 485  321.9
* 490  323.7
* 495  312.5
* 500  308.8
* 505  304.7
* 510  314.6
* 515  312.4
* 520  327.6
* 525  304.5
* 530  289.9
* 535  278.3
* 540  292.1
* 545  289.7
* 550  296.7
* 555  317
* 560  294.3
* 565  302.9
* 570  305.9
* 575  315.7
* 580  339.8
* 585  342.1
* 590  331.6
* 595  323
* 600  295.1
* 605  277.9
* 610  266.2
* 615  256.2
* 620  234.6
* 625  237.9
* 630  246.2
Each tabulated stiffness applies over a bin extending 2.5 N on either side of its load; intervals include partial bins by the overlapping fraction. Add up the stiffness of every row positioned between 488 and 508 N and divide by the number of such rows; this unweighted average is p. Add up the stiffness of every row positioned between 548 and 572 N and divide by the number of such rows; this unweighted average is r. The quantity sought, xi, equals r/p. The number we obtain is 0.97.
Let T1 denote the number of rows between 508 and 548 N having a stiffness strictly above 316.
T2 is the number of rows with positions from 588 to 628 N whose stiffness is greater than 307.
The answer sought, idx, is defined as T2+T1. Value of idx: 3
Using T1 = 1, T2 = 2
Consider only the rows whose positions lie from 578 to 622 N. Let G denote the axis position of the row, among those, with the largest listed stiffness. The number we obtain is 585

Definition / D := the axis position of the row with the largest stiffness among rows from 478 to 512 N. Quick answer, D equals 480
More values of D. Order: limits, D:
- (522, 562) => 555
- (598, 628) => 600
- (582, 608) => 585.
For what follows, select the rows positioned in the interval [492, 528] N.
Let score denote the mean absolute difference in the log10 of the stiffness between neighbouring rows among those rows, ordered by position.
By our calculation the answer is 0.0134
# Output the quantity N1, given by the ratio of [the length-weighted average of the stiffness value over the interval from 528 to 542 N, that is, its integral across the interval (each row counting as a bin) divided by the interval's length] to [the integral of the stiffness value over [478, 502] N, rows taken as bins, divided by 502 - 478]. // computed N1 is 0.89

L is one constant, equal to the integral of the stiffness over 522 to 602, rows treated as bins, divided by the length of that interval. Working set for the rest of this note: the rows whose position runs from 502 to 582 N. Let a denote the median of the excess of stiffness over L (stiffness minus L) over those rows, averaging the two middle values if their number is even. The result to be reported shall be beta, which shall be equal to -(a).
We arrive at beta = 3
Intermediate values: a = -3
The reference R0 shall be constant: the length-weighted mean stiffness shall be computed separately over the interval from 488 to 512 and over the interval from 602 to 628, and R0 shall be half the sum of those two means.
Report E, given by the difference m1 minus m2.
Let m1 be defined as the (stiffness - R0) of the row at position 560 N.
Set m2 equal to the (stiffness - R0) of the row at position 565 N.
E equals -9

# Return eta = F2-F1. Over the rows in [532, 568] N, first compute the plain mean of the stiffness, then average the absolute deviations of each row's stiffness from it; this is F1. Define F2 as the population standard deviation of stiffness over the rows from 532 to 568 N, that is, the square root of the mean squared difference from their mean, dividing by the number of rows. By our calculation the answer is 2.79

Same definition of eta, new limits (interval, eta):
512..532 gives 2.22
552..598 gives 2.31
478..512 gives 1.94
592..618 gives 3.24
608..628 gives 0.54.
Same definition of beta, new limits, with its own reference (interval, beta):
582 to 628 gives 30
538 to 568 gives 12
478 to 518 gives -6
